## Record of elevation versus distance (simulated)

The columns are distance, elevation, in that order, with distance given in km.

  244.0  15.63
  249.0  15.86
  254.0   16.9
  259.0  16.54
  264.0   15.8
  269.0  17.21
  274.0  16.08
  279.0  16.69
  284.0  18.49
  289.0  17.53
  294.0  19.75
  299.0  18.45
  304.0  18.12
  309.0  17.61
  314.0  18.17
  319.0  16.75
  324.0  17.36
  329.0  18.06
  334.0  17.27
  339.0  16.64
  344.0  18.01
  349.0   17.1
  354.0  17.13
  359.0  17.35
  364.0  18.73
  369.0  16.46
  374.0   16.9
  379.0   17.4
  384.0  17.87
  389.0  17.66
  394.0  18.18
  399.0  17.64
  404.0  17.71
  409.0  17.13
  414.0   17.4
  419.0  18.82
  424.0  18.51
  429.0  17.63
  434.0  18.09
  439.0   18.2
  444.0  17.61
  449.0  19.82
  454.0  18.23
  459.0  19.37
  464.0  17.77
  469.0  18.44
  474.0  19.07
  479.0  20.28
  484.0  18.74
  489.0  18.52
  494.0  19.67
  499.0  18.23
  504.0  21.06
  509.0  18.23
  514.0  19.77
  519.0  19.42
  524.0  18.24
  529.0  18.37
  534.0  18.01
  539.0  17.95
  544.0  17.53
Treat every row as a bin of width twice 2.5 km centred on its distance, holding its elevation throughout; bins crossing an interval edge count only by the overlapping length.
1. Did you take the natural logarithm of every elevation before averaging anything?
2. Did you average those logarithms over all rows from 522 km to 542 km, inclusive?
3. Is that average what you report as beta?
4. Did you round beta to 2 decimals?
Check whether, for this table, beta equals 2.90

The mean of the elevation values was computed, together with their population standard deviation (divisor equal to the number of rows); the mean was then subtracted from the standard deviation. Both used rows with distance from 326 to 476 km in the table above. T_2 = -17.1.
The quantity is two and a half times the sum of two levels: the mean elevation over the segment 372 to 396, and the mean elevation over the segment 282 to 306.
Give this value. 90.2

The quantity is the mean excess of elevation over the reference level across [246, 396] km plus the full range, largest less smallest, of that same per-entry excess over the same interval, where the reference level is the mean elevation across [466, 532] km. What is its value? 2.3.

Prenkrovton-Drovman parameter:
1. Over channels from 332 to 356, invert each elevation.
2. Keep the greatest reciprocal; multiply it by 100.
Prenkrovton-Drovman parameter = 6.0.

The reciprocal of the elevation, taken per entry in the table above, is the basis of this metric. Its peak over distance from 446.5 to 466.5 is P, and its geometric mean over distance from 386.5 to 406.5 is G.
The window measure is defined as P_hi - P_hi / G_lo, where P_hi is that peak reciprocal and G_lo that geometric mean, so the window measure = -0.95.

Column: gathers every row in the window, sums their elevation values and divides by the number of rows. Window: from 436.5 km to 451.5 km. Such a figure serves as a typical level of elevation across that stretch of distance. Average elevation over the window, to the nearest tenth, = 18.5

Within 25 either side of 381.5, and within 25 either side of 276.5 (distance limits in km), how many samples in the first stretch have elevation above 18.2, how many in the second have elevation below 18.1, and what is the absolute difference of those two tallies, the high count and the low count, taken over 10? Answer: 0.60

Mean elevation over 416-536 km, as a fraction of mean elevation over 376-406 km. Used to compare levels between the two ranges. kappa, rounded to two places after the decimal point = 1.06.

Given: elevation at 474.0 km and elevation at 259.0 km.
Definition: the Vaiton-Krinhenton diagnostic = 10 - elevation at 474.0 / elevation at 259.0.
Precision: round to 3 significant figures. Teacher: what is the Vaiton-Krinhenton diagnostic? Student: 8.85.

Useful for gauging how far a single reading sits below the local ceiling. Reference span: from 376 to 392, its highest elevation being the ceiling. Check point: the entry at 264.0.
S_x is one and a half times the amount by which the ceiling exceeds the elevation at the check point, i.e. 3.1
